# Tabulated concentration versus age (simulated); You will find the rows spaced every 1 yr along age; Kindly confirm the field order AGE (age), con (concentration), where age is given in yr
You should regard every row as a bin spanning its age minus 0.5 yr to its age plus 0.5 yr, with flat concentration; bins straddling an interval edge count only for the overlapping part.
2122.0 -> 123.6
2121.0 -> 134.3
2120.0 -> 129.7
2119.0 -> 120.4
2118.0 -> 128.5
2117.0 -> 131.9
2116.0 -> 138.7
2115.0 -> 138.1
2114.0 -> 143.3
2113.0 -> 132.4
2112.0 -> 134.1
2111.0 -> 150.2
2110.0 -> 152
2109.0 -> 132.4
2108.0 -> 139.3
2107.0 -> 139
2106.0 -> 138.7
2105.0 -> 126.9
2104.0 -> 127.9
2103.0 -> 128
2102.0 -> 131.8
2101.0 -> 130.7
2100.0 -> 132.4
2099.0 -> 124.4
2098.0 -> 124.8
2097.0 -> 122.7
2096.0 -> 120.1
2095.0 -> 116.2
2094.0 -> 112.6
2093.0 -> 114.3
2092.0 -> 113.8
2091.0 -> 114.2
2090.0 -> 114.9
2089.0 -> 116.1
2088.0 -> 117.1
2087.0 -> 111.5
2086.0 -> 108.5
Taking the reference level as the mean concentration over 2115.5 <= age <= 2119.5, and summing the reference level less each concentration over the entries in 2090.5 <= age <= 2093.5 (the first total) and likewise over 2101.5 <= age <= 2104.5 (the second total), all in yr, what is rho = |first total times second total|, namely 91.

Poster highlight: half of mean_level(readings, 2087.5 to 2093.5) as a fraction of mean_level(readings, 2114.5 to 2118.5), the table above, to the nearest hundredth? 0.43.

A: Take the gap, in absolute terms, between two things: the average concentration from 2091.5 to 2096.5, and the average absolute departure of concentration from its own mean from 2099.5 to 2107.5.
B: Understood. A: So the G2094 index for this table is 112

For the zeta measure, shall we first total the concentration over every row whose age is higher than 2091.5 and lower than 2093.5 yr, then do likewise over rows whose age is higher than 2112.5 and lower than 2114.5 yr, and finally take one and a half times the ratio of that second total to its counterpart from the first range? 1.81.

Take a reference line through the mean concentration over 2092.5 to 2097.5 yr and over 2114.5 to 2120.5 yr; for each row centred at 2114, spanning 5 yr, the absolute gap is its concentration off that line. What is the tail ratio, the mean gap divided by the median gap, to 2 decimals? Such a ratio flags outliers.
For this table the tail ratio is 0.98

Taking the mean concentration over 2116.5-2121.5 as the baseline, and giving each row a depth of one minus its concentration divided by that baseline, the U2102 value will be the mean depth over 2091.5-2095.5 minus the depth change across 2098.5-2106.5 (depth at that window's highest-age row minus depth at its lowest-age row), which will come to 0.23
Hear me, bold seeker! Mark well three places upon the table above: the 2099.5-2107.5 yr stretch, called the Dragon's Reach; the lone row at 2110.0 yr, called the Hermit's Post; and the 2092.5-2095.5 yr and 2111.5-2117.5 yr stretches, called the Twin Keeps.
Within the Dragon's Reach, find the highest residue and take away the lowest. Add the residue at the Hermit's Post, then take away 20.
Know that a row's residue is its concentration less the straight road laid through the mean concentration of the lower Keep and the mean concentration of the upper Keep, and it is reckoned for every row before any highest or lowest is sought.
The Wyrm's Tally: 11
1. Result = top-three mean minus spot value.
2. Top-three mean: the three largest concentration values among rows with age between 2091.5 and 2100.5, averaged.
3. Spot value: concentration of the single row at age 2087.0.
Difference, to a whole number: 16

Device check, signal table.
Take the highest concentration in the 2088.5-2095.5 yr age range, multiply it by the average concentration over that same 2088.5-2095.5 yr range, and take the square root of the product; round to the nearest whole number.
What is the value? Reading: 115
